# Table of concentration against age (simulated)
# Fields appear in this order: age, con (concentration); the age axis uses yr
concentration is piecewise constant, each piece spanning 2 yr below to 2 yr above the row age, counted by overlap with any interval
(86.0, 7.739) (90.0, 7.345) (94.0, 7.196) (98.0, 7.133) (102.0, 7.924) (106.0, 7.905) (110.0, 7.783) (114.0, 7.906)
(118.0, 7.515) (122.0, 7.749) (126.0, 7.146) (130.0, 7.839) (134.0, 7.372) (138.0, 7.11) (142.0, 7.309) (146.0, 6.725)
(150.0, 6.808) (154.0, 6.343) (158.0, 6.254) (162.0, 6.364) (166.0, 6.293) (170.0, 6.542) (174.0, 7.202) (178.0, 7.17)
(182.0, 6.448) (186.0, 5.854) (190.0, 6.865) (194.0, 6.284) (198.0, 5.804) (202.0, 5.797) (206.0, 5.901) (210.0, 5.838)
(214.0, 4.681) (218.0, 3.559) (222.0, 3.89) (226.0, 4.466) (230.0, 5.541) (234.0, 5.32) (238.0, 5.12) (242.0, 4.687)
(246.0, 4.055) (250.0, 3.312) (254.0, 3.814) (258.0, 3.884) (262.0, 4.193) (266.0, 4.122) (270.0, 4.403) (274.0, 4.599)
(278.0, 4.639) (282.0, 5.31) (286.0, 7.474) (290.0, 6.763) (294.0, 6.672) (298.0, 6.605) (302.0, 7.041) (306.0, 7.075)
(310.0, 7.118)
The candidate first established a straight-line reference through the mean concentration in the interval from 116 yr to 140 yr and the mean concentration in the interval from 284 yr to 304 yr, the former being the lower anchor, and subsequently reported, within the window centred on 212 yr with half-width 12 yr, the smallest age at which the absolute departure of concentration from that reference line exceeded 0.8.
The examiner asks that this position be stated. 202.0 yr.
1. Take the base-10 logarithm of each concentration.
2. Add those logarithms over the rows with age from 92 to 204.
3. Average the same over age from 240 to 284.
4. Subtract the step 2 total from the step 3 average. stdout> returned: -22.9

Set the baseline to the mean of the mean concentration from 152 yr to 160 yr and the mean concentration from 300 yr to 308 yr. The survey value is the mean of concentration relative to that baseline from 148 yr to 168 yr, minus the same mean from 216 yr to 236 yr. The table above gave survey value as 1.9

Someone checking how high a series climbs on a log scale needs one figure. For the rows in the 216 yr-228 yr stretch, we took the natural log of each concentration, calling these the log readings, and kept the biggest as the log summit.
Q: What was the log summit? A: 1.50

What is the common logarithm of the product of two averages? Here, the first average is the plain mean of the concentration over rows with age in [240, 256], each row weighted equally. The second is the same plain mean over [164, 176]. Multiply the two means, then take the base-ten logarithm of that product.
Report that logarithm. 1.42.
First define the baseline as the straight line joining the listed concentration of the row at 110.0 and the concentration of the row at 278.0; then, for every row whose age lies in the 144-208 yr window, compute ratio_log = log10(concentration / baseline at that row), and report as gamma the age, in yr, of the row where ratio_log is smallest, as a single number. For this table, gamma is 158.0 yr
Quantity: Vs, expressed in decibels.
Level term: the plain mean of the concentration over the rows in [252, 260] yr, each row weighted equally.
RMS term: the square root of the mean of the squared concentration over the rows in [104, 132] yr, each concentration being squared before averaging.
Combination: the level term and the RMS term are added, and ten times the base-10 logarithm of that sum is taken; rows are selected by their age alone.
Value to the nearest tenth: 10.6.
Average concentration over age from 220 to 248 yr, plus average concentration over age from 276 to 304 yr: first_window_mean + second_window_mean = 11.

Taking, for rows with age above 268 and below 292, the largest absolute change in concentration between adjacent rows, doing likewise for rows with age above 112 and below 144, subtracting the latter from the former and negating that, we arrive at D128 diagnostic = -1.5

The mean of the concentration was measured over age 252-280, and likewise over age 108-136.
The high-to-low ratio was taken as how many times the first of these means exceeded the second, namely 0.56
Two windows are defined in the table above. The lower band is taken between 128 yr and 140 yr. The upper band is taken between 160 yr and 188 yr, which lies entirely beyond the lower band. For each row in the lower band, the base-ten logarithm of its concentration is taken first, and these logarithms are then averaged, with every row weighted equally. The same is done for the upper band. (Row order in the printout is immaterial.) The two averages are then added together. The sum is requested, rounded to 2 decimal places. 1.69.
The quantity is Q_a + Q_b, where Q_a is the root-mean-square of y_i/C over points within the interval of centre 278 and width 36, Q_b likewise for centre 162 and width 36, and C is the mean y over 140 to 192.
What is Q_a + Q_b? 1.83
